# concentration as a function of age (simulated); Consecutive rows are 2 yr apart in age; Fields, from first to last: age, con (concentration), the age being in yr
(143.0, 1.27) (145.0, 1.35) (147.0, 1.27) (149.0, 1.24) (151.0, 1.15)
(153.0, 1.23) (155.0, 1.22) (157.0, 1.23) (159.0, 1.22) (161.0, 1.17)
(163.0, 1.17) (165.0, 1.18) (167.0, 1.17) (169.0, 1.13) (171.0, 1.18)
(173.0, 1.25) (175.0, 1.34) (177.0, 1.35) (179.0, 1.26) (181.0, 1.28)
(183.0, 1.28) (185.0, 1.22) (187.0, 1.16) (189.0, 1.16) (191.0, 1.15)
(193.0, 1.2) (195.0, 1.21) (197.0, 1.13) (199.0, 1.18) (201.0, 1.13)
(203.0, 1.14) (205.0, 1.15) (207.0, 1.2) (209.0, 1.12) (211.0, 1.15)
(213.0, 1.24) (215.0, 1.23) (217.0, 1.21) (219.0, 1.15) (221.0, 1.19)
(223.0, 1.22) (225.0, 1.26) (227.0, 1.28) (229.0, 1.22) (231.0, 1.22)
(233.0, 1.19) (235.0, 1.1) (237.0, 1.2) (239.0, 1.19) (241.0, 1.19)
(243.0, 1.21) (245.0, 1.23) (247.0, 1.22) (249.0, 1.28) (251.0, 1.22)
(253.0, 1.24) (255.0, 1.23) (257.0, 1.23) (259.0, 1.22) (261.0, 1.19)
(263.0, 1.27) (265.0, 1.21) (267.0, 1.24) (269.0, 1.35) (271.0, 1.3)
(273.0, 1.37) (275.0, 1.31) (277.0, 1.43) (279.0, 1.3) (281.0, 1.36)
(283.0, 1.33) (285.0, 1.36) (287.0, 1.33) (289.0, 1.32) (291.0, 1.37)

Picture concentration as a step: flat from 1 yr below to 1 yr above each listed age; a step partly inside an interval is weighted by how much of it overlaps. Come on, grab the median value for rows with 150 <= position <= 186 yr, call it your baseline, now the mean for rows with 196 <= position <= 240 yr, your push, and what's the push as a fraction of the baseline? 0.97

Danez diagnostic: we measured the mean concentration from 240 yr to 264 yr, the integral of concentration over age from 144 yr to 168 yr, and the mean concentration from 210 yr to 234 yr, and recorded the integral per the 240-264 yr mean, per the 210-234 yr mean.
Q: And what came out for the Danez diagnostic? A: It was 19.6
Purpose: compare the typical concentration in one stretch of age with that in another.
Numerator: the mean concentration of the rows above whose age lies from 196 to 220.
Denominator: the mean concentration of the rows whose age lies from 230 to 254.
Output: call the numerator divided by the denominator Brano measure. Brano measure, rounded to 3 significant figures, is 0.968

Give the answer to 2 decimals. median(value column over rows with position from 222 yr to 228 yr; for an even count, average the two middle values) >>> 1.26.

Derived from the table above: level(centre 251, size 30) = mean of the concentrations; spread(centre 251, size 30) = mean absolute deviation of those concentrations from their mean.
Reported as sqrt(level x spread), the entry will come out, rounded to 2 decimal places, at 0.16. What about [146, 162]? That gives 0.18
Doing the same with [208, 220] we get 0.23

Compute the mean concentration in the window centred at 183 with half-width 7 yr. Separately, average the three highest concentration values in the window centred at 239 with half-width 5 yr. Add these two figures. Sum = 2.44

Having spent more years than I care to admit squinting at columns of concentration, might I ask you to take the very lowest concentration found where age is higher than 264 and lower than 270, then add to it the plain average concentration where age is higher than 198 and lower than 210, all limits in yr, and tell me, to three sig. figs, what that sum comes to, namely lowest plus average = 2.36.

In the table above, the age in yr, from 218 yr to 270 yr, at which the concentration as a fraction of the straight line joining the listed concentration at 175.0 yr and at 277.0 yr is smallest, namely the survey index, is 235.0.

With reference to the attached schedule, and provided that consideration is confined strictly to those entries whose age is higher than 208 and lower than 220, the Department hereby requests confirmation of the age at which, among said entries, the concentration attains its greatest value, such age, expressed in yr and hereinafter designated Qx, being 213.0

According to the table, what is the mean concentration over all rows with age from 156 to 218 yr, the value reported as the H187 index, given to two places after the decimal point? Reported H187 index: 1.20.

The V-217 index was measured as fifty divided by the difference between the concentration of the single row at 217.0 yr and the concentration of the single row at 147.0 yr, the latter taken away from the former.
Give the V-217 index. -833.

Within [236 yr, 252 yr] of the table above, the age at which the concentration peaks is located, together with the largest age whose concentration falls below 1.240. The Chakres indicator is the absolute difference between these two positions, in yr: 2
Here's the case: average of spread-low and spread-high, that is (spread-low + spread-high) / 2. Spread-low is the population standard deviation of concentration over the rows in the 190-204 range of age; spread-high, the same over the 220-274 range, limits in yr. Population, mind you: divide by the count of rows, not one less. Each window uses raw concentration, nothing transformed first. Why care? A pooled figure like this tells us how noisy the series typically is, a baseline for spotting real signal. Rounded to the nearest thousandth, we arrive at 0.042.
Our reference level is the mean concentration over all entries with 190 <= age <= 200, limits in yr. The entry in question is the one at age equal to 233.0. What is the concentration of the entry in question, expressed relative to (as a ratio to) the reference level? 1.01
